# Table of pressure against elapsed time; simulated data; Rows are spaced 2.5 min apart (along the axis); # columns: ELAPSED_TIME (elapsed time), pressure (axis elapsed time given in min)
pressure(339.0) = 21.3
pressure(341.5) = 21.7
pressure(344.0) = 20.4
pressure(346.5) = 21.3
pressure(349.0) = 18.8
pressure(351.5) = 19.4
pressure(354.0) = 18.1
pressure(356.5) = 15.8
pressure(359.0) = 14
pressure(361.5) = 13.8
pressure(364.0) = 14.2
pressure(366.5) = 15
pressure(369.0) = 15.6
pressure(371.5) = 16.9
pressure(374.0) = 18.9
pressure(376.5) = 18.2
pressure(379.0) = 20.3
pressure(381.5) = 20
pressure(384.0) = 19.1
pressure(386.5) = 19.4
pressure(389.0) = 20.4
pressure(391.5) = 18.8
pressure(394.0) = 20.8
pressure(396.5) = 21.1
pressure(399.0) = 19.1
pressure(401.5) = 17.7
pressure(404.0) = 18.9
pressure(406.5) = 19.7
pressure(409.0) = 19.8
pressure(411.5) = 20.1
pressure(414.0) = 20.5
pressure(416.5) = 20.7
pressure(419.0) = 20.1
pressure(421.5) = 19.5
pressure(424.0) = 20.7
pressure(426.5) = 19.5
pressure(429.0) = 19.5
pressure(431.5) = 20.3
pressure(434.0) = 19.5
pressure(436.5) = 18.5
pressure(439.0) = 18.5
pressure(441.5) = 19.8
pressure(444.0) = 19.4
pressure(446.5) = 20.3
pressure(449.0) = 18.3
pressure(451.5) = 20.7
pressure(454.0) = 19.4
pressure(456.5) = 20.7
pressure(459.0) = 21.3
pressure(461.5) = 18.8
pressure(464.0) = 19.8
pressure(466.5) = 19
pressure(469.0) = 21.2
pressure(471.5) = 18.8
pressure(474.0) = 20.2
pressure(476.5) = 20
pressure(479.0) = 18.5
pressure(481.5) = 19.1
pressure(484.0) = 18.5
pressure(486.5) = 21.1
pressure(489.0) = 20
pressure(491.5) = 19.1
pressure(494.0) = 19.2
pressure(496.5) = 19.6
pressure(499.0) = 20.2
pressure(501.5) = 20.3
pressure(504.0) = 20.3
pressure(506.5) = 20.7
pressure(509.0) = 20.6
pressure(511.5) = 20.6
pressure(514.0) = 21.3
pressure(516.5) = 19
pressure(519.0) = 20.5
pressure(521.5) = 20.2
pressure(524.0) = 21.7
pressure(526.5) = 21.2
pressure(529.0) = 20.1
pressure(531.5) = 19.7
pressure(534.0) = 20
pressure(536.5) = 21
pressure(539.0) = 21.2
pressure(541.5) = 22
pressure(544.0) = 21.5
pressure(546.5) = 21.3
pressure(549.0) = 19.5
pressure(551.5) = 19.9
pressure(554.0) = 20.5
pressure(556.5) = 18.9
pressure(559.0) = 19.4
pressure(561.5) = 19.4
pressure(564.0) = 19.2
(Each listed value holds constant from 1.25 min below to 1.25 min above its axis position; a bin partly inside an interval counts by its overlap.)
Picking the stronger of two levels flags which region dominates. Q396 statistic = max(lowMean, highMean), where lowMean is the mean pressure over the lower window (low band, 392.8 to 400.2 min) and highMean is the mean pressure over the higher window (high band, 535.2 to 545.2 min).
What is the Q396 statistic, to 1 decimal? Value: 21.4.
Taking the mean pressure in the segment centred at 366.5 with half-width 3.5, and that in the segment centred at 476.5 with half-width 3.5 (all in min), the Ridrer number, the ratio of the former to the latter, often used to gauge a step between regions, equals 0.763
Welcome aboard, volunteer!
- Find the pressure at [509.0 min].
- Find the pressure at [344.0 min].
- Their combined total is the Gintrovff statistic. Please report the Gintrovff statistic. 41.0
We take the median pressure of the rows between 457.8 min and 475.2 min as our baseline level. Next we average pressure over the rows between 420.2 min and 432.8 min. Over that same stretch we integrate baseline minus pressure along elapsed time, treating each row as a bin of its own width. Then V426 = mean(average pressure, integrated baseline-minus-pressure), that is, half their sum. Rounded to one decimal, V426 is 9.3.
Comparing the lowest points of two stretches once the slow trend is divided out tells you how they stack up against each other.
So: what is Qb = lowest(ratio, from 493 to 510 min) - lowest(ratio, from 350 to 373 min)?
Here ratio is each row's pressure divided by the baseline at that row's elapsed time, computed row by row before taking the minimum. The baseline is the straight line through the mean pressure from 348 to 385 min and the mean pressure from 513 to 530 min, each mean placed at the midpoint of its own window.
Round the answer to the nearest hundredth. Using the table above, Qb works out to 0.15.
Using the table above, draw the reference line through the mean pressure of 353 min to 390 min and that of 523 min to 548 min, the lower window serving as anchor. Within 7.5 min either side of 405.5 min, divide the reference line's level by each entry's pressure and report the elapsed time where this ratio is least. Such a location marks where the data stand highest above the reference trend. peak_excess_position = 411.5 min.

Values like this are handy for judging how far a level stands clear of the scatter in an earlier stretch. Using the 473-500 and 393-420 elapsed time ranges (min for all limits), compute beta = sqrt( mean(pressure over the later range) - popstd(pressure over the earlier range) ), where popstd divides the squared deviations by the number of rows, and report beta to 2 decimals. 4.32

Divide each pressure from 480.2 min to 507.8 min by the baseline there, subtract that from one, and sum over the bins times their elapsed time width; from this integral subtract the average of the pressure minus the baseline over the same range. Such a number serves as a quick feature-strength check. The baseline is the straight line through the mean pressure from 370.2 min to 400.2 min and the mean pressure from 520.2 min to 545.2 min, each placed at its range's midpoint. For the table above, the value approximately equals 1.5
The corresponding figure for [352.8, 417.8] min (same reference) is 4.7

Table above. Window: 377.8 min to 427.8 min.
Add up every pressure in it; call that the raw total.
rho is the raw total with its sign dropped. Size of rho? 396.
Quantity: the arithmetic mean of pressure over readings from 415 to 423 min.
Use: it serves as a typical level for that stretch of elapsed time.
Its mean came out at 20.1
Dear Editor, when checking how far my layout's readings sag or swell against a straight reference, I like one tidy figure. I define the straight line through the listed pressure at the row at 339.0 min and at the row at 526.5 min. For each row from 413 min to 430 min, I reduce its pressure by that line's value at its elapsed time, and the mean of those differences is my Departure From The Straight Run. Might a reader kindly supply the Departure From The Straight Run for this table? -1.18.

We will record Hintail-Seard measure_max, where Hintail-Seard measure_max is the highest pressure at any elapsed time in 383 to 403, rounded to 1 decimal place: 21.1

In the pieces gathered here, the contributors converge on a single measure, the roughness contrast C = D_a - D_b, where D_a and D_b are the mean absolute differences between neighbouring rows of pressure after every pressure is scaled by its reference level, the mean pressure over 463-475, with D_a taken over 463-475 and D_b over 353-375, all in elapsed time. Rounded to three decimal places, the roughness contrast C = 0.027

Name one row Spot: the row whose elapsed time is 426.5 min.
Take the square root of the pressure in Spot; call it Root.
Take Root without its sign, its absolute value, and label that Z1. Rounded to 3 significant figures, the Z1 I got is 4.42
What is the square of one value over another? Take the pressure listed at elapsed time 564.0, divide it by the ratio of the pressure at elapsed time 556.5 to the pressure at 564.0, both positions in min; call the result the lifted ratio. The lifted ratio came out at 19.5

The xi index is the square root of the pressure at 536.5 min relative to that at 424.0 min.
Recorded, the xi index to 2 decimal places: 1.01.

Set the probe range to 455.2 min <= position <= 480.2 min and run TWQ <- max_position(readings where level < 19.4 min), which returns 479.0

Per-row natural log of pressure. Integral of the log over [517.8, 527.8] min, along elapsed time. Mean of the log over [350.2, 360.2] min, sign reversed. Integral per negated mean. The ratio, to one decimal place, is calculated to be -10.8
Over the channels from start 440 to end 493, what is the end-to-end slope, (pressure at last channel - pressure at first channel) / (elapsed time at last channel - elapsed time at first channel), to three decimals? -0.014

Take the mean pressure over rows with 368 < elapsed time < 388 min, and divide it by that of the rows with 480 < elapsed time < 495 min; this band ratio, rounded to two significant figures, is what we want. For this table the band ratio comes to 0.95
